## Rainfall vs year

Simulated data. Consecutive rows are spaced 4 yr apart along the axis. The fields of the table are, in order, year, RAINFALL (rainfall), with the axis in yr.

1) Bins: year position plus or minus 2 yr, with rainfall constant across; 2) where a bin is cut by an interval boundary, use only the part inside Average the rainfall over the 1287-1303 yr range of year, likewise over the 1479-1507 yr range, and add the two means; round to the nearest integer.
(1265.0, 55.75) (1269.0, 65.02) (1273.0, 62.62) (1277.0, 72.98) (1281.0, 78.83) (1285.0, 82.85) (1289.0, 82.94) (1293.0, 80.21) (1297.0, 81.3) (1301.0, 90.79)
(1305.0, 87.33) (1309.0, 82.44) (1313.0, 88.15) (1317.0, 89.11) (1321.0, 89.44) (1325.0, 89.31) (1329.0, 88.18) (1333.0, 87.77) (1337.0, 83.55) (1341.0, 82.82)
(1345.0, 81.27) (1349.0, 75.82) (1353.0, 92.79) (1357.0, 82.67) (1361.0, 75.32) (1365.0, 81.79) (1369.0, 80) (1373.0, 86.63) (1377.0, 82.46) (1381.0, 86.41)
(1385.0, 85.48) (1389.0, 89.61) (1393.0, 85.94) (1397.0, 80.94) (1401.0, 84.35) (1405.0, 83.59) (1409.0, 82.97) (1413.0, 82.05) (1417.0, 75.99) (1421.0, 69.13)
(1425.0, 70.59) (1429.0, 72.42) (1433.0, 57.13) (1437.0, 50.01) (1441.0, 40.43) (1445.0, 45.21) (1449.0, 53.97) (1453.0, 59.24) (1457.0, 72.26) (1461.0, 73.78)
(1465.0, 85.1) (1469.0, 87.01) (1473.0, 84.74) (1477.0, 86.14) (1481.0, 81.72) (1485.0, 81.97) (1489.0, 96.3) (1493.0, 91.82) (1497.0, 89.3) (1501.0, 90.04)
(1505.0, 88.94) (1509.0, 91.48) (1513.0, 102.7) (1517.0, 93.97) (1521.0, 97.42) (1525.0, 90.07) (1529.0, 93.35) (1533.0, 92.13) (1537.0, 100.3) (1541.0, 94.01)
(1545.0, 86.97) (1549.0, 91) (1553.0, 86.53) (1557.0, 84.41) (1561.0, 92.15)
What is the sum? 172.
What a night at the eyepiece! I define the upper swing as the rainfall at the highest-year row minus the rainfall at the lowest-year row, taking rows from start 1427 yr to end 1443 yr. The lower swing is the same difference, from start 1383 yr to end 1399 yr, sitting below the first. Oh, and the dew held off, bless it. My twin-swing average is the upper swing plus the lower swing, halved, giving -18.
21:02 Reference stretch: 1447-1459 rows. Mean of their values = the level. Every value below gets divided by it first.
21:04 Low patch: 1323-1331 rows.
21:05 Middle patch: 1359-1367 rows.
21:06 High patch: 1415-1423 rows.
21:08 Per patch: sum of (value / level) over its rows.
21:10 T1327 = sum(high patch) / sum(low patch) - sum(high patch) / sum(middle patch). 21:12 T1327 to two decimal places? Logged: -0.11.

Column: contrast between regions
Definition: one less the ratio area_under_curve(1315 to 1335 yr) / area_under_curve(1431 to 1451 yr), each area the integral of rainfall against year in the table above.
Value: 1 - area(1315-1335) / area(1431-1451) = -0.80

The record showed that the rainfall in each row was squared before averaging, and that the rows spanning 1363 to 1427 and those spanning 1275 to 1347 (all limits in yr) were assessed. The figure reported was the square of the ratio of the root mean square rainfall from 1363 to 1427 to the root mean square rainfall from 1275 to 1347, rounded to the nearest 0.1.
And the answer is 0.9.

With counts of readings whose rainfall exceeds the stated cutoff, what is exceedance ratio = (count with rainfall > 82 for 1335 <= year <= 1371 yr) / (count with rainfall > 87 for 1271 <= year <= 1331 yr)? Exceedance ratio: 0.6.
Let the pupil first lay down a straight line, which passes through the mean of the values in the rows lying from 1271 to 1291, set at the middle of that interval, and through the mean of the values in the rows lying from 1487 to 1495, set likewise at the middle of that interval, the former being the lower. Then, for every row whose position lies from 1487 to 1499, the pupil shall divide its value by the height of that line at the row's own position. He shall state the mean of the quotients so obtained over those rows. 0.98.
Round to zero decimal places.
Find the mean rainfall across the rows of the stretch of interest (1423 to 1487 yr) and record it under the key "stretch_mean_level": 69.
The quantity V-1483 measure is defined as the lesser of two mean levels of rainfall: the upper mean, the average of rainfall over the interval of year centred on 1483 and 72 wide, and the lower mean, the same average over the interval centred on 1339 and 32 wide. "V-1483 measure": 84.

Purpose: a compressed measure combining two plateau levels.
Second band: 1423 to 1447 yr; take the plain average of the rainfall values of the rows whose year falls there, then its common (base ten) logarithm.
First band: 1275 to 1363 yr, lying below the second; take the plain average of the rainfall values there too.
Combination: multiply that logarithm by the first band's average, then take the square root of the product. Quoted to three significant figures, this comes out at 12.1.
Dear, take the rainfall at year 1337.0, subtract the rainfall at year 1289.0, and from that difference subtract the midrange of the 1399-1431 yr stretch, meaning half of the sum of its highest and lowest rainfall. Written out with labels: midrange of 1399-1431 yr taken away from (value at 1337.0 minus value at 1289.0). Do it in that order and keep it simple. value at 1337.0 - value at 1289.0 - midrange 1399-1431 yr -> -76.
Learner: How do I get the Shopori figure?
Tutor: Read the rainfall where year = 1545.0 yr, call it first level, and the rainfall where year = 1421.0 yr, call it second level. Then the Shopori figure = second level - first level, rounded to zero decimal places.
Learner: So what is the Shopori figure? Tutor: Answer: -18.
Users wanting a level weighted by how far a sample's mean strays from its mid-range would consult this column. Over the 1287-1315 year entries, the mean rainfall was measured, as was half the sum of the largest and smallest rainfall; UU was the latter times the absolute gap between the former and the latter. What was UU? 65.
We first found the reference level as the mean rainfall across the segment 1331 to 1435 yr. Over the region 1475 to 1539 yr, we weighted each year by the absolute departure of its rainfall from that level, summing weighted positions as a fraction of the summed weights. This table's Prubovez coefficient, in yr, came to 1512.9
